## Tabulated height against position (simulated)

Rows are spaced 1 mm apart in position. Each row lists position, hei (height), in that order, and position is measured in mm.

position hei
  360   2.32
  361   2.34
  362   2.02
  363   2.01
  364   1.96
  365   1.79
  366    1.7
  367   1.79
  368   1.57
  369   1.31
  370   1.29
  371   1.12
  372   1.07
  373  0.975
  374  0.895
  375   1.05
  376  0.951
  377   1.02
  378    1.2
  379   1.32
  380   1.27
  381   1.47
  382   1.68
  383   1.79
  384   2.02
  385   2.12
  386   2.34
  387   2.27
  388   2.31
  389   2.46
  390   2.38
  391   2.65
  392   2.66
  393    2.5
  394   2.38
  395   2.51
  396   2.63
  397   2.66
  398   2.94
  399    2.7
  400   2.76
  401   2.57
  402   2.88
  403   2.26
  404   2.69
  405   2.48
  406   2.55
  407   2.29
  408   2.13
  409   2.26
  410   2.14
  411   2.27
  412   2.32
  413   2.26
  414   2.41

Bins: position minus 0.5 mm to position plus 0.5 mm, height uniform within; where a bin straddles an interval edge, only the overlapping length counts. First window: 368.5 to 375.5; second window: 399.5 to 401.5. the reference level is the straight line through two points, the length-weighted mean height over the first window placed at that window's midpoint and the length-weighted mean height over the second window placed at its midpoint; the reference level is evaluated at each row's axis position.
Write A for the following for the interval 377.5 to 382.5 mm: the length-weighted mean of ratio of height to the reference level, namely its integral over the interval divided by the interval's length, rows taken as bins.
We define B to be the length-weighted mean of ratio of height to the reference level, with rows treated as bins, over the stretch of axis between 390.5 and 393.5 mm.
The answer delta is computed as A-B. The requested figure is -0.29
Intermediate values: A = 0.9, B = 1.19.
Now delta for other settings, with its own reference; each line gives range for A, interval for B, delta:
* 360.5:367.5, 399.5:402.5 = 2.05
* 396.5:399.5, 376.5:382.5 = 0.22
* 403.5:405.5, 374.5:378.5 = 0.11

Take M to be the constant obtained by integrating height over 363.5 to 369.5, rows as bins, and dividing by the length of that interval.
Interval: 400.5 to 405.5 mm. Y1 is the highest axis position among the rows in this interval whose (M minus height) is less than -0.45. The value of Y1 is 405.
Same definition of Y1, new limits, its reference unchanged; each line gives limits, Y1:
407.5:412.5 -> 412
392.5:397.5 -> 397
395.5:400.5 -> 400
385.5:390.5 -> 390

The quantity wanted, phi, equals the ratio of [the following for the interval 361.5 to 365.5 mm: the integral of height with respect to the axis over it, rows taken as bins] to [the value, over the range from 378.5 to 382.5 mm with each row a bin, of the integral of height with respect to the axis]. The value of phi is 1.4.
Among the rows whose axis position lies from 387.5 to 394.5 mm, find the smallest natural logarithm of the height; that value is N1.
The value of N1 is 0.8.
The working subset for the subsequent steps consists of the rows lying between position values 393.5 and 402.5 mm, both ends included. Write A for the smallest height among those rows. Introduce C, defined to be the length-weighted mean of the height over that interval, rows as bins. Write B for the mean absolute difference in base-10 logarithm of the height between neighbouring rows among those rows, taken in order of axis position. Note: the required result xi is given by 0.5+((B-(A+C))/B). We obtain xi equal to -183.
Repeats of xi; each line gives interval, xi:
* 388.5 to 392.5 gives -234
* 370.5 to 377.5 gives -46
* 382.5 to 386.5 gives -98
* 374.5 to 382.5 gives -46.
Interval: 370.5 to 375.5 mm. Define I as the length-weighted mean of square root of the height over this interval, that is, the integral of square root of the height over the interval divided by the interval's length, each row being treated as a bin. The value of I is 1.01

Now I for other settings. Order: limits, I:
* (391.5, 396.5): 1.59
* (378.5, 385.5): 1.29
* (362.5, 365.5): 1.39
